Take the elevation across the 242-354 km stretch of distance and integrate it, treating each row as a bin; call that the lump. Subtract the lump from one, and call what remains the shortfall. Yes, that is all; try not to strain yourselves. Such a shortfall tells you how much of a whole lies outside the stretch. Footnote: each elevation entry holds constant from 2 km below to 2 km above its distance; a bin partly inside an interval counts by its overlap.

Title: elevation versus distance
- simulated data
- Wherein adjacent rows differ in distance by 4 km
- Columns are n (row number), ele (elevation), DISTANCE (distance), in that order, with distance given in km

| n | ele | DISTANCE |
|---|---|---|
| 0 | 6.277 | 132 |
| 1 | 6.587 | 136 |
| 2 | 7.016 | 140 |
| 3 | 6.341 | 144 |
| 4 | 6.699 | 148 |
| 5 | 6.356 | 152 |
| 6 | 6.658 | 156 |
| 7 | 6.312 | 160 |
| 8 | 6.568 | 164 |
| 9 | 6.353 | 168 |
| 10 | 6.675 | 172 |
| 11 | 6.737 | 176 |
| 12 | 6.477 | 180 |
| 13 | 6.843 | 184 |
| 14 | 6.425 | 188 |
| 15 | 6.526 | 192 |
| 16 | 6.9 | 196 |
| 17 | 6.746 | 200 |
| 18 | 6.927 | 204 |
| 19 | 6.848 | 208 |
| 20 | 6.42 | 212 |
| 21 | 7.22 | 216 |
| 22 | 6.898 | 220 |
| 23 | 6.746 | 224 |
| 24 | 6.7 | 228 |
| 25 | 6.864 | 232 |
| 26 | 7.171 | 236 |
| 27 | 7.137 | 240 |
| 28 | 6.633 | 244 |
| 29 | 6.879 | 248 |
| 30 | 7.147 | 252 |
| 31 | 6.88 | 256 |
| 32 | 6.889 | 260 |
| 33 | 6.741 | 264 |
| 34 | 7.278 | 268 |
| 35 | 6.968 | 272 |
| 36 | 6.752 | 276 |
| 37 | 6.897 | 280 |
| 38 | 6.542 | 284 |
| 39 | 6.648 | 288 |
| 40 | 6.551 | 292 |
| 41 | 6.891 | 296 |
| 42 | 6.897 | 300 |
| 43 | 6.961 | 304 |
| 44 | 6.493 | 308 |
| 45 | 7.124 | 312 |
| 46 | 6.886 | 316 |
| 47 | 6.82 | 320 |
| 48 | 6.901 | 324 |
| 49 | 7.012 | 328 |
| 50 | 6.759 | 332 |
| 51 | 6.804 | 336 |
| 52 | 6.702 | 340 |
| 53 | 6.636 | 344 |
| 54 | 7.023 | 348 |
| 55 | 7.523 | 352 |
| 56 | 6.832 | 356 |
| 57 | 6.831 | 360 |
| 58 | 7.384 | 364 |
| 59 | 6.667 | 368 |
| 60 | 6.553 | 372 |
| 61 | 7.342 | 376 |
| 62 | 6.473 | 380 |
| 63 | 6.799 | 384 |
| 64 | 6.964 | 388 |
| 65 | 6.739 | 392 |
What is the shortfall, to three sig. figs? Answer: -768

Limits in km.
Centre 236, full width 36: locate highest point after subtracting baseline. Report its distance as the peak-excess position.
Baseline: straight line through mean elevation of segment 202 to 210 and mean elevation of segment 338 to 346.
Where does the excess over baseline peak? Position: 252 km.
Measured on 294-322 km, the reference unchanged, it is 312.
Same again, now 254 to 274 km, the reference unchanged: 268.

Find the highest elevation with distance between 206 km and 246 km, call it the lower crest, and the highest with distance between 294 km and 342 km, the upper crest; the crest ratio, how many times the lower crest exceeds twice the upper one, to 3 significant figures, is 0.507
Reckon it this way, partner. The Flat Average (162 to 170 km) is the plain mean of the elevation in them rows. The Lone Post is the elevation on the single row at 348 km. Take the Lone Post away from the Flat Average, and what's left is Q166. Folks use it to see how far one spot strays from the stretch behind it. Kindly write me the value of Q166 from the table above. -0.6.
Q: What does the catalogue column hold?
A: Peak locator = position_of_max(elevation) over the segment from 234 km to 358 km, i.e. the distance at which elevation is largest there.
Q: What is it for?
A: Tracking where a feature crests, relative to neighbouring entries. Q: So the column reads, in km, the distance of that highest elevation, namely 352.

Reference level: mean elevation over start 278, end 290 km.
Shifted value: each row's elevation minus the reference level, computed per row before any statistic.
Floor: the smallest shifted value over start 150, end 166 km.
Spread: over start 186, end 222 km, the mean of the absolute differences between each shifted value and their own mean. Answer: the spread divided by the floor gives -0.55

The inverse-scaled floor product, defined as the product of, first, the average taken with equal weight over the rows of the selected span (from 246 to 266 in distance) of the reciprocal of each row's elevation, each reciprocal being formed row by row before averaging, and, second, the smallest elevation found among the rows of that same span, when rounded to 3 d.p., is 0.976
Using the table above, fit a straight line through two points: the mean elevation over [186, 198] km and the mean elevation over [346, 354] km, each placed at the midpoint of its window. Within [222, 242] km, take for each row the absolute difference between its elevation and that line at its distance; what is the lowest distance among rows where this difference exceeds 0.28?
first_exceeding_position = 236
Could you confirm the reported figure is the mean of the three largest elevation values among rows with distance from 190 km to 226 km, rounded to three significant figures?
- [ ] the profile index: 7.02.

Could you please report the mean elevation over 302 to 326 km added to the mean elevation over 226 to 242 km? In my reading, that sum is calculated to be 13.8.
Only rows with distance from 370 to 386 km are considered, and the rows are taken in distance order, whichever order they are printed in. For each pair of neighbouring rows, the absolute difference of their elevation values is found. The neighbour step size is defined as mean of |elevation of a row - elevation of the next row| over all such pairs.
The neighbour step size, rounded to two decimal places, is 0.66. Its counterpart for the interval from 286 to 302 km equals 0.15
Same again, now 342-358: 0.53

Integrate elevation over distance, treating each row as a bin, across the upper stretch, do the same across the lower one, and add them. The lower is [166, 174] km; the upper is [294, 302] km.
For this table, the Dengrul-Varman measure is 107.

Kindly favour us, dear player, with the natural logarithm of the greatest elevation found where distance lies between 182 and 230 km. 1.98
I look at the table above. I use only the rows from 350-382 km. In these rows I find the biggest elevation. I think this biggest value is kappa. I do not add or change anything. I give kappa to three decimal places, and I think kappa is 7.523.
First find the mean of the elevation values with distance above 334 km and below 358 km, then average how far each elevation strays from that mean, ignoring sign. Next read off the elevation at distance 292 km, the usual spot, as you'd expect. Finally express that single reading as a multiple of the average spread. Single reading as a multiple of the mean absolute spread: 27.8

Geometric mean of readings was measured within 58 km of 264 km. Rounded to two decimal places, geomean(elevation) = 6.85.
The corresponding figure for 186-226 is 6.76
